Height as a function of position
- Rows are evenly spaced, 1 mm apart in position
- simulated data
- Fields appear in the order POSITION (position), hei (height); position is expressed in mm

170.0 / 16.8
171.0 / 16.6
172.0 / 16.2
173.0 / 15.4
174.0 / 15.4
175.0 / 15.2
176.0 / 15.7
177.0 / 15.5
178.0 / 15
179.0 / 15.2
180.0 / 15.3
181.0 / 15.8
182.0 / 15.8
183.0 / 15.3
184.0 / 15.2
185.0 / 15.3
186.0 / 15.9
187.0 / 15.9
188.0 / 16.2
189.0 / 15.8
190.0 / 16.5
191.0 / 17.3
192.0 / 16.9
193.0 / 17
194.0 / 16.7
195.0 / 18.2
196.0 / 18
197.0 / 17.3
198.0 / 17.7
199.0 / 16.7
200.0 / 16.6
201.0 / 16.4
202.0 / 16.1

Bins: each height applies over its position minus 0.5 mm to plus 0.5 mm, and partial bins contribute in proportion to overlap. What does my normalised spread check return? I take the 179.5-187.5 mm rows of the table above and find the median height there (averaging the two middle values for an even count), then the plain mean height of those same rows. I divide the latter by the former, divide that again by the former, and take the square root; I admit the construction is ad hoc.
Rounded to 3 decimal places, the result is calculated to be 0.254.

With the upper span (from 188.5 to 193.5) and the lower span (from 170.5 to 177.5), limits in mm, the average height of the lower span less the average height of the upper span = -1.0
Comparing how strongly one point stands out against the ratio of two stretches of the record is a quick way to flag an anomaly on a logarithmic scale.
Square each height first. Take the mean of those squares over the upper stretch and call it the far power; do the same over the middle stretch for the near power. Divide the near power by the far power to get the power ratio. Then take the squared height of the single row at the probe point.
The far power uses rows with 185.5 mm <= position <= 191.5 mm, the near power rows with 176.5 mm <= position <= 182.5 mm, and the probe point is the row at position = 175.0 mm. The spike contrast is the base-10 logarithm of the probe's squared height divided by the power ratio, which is 2.41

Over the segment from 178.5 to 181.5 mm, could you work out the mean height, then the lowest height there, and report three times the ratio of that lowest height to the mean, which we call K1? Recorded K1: 2.95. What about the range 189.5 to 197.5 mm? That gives 2.87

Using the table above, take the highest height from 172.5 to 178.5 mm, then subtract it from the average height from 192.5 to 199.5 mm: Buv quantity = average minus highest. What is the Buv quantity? 1.7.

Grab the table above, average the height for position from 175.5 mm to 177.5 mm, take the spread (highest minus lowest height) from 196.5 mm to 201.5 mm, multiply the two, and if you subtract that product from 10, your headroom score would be -10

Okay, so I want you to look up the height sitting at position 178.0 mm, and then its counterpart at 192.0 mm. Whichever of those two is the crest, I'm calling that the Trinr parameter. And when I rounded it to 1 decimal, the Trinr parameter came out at 16.9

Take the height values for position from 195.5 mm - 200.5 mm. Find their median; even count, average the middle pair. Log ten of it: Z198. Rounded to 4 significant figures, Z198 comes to 1.238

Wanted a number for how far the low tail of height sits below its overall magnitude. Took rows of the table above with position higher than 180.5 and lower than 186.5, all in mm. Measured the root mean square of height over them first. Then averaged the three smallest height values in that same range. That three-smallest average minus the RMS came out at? -0.29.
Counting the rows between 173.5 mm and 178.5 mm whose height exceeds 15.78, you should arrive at 0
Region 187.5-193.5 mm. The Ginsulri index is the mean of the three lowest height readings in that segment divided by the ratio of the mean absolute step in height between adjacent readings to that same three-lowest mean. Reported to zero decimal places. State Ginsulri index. 545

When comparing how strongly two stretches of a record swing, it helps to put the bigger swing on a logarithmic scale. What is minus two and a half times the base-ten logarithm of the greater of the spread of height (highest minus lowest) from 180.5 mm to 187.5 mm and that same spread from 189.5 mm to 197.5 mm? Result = -0.58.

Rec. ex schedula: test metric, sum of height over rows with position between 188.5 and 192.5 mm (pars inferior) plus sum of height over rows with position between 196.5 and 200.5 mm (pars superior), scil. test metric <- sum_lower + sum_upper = 135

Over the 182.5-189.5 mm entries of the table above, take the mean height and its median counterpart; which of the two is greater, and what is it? 15.8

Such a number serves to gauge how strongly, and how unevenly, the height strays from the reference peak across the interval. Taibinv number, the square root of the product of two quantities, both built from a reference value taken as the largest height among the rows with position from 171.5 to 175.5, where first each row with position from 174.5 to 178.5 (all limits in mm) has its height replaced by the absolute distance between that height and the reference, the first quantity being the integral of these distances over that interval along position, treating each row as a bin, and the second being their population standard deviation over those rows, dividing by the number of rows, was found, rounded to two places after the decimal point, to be 0.96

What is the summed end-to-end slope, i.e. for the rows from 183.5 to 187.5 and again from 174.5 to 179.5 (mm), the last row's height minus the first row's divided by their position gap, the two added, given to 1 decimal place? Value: 0.2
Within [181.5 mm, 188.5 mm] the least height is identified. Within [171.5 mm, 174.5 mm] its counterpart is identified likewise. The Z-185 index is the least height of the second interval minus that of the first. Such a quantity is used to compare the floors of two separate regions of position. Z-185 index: 0.20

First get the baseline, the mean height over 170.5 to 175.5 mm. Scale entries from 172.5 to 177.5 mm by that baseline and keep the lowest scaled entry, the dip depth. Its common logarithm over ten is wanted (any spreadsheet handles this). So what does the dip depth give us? -0.0016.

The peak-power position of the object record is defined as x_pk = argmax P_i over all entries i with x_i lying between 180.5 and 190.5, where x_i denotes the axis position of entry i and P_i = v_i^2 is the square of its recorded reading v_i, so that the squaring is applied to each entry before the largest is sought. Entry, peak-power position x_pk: 190.0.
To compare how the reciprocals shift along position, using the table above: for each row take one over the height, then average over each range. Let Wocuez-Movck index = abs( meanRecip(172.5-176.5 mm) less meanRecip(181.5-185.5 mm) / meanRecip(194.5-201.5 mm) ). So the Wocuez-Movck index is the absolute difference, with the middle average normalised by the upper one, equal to 1.055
